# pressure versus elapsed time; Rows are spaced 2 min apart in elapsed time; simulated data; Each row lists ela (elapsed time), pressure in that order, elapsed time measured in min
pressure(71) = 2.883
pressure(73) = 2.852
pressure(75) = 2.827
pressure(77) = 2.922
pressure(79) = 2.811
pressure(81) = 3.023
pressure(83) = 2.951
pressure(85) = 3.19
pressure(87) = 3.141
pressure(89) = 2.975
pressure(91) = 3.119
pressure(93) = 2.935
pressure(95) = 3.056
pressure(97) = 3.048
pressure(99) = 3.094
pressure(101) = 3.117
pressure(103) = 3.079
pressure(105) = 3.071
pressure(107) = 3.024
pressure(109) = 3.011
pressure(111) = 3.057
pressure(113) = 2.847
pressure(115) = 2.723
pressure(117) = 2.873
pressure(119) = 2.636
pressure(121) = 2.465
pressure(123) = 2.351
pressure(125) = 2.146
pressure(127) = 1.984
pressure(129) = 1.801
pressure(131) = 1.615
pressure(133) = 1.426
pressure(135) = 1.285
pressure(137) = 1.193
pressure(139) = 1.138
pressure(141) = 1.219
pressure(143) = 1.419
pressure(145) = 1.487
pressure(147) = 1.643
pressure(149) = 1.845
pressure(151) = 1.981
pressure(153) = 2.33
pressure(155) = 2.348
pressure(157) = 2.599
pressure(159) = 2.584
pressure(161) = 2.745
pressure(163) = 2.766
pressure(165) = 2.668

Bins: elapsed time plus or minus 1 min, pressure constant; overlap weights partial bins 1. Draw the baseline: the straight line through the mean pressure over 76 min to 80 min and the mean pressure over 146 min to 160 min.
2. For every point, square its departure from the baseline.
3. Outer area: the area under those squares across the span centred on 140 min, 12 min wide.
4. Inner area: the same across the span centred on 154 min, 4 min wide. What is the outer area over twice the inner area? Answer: 62.6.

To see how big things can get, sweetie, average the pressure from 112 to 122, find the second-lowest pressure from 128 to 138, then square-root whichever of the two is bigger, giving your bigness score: 1.65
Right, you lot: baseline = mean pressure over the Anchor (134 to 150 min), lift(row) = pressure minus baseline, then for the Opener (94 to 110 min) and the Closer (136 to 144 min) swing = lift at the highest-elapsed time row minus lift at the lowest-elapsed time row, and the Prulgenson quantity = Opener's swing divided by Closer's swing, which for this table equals -0.20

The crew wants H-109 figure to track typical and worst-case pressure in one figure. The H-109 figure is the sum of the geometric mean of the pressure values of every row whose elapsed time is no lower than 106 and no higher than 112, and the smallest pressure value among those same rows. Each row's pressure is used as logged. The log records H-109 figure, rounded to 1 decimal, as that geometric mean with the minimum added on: 6.0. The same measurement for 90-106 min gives 6.0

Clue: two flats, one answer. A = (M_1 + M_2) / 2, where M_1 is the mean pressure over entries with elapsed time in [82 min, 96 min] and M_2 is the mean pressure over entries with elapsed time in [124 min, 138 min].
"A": 2.34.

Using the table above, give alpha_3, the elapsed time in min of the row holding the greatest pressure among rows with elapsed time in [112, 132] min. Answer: 117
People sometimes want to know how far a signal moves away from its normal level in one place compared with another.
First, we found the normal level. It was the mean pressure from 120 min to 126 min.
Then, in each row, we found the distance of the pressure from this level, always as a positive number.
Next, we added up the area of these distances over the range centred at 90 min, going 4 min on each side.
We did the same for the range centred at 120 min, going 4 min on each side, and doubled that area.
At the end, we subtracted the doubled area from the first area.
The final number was 2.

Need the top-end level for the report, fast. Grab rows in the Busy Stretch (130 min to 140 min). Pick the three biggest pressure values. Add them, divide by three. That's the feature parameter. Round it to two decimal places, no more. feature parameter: 1.44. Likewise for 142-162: 2.64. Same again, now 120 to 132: 2.32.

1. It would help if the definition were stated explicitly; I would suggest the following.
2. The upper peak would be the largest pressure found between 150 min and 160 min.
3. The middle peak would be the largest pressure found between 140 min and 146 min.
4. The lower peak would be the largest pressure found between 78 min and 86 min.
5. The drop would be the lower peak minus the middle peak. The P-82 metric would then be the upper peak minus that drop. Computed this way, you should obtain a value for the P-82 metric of 0.9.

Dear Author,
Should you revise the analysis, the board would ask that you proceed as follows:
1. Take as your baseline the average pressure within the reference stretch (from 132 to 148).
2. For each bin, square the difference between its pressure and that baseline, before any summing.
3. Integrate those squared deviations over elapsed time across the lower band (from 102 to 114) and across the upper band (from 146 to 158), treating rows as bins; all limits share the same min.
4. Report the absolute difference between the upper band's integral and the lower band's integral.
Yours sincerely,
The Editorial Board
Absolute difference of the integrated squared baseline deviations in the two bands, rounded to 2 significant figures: 25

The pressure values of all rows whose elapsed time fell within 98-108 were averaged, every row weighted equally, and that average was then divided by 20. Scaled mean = 0.154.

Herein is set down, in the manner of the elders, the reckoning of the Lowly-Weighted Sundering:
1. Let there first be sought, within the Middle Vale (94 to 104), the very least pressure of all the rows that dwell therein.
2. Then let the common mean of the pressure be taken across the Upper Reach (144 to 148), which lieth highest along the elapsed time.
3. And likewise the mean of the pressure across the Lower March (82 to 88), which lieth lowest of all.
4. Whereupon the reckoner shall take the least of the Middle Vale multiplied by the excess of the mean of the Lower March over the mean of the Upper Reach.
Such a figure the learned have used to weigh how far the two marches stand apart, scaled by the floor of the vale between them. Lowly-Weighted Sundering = 4.7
